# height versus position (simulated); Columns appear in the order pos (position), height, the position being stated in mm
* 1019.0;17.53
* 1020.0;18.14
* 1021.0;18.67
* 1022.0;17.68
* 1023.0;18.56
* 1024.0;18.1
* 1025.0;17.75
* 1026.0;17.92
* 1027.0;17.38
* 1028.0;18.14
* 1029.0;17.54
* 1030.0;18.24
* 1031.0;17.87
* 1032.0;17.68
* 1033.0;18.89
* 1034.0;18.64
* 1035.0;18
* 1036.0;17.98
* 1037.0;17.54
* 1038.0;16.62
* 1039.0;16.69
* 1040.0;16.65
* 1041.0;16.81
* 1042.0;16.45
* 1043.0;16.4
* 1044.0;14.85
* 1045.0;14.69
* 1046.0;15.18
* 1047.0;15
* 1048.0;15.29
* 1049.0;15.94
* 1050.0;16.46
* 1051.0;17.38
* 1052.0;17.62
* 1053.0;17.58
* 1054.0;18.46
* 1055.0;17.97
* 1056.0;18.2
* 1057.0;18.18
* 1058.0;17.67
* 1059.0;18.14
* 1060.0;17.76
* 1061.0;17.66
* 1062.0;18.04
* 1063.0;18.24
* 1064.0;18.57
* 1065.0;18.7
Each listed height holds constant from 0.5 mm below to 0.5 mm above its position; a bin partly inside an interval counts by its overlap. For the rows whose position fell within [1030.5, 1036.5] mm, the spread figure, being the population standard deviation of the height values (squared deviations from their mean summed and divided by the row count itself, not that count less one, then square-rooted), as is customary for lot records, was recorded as 0.43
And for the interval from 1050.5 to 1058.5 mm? 0.35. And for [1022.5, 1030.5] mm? 0.36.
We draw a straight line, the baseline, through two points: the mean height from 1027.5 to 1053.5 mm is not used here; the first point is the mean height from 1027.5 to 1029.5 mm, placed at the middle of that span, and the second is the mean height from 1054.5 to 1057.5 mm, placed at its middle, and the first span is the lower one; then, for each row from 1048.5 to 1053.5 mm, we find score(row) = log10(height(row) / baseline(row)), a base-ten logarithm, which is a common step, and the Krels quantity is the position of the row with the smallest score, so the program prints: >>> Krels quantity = 1049.0 mm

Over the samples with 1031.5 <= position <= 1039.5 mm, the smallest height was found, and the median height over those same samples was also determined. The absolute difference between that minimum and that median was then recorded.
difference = 1.2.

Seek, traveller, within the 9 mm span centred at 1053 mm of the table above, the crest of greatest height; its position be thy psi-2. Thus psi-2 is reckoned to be 1054.0 mm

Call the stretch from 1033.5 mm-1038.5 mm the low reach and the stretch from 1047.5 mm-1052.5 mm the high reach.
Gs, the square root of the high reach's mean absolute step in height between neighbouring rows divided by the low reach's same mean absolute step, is 1.07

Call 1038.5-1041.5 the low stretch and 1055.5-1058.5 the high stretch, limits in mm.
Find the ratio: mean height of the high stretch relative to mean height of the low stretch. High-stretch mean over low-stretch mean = 1.08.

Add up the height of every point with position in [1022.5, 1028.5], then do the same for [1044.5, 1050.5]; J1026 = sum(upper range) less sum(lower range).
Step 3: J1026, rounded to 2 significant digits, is -15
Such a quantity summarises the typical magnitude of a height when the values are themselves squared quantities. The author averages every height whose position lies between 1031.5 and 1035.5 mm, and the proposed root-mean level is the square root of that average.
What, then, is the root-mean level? 4.28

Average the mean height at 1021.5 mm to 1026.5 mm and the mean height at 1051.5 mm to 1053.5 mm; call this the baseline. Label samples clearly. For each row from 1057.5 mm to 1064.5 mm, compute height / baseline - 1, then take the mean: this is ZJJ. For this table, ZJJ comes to 0.012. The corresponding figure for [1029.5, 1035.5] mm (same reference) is 0.024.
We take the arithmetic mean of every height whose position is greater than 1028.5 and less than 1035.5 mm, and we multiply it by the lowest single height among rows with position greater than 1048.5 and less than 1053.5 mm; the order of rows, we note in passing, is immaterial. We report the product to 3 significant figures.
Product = 289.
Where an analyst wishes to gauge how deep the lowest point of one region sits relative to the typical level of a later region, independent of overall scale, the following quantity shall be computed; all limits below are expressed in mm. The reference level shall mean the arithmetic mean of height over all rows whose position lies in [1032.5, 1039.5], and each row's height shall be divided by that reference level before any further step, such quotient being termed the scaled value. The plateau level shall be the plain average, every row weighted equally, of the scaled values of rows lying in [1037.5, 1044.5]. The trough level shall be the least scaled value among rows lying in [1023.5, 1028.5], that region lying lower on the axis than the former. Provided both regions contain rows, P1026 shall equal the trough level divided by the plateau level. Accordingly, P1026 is 1.06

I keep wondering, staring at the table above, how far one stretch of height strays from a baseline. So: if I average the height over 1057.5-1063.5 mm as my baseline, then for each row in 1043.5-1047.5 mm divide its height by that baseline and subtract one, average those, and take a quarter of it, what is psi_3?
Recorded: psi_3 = -0.042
